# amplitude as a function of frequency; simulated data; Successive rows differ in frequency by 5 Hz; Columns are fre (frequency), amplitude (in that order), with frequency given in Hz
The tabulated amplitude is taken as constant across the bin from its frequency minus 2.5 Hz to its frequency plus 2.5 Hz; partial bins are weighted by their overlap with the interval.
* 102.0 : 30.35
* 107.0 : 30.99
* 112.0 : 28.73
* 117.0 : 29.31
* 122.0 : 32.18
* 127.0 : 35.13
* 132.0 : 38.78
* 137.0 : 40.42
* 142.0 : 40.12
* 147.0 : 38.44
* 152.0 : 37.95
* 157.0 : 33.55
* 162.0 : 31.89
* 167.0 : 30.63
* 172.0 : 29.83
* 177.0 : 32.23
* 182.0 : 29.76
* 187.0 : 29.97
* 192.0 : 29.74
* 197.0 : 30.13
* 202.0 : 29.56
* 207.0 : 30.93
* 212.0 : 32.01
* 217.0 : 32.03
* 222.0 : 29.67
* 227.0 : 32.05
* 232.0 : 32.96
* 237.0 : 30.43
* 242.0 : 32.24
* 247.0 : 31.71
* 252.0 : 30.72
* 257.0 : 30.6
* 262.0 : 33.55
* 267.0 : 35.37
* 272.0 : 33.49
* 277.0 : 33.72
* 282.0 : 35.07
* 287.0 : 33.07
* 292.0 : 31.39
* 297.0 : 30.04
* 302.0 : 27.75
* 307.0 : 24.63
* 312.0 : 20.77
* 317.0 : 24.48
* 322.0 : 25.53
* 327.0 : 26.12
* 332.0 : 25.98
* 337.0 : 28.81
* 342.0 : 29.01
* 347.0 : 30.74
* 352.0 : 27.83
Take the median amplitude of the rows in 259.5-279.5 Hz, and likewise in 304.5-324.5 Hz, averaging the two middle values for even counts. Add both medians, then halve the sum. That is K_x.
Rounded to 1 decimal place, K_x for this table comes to 29.1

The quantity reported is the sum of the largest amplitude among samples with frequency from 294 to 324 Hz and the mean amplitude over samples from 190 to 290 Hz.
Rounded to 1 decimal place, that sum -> 62.0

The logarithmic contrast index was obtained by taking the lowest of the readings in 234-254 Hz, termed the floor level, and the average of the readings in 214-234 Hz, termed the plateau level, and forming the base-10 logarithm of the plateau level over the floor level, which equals 0.017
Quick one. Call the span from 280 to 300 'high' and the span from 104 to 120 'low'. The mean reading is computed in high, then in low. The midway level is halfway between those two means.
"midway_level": 31.0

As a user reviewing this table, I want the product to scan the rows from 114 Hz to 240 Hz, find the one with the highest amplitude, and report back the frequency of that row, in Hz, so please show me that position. 137.0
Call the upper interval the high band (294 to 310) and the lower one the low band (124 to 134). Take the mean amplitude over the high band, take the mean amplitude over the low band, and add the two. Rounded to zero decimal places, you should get 64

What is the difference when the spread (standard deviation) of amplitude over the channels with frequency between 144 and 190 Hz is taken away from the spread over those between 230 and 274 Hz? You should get -2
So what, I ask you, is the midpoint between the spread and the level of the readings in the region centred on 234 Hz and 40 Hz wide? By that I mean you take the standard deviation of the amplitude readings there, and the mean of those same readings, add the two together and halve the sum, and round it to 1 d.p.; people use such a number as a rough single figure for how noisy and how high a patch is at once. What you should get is 16.3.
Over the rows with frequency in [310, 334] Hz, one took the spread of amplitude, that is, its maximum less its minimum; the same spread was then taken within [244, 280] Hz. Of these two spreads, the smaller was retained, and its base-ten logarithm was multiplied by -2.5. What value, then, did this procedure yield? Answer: -1.7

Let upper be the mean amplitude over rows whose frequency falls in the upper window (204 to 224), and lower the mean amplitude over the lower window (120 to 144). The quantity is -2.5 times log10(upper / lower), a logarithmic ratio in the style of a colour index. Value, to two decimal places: 0.20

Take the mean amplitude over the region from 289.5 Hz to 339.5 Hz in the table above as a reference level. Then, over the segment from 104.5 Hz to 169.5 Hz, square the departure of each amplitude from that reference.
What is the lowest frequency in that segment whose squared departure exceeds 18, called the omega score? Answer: 107.0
